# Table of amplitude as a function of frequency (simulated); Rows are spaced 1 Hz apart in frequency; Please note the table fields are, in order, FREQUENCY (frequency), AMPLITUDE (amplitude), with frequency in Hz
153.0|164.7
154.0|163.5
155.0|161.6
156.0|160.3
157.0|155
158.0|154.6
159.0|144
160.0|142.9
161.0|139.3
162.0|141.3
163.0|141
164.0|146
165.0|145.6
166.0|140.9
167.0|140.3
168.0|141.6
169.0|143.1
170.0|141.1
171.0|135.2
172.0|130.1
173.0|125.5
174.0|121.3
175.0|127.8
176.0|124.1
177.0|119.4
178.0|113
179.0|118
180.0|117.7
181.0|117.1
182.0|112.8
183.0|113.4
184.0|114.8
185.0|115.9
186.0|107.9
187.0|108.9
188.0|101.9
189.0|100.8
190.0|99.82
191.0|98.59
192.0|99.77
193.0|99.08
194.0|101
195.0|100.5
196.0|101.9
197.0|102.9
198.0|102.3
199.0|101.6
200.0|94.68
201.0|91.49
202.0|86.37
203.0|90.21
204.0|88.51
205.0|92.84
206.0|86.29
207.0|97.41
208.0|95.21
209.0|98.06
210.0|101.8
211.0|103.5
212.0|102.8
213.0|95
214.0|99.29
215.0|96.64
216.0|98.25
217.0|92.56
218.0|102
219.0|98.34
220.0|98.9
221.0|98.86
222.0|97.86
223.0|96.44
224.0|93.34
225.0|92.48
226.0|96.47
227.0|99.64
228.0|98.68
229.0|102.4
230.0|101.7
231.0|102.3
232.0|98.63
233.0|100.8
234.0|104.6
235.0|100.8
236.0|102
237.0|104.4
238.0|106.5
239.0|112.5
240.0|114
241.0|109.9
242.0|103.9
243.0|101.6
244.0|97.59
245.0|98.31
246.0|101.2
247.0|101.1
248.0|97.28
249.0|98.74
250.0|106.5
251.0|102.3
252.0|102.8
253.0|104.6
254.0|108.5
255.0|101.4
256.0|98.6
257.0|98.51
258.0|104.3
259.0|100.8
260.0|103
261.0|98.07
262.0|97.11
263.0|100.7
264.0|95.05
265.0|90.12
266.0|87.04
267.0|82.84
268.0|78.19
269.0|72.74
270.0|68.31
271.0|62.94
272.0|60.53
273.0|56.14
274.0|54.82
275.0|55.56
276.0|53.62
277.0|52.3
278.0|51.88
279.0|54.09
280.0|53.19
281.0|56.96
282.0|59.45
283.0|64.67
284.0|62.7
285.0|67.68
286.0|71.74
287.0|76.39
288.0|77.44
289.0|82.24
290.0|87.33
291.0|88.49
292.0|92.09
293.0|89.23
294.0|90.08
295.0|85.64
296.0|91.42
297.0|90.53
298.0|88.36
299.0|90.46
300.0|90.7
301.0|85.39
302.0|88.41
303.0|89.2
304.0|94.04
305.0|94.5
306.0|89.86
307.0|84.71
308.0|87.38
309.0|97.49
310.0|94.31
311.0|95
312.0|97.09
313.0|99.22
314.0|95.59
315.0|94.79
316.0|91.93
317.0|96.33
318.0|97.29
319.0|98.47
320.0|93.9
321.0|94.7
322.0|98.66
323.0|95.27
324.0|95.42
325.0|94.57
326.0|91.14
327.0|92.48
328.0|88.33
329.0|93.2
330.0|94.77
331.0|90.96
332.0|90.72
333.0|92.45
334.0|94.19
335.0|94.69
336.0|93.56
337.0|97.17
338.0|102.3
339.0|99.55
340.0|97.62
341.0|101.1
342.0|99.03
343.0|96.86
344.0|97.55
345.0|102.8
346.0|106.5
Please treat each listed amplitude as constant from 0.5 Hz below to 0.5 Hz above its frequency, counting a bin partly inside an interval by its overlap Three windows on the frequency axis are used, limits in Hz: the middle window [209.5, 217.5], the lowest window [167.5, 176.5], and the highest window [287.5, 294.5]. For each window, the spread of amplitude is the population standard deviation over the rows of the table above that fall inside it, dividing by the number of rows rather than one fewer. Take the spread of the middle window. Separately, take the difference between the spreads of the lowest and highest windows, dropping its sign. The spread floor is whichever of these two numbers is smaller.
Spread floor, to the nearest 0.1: 3.1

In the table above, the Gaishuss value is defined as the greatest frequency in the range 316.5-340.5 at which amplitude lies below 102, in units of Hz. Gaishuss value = 340.0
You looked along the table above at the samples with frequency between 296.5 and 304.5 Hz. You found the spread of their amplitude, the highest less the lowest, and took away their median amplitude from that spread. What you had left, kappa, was -81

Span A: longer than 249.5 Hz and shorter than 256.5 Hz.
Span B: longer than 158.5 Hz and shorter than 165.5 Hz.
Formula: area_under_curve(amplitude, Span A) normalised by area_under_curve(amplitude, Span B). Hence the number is 0.72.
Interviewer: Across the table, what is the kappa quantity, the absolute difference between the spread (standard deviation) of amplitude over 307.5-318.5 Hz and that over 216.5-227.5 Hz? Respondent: 0.1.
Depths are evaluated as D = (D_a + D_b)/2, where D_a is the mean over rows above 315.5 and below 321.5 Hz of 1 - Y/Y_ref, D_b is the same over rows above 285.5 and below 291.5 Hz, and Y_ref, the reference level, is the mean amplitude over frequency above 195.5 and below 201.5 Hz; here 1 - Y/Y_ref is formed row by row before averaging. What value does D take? 0.11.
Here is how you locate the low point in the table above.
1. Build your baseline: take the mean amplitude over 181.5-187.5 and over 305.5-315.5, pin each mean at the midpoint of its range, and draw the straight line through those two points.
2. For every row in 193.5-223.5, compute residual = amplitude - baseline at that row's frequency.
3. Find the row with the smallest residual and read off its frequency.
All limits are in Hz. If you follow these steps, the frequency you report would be 202.0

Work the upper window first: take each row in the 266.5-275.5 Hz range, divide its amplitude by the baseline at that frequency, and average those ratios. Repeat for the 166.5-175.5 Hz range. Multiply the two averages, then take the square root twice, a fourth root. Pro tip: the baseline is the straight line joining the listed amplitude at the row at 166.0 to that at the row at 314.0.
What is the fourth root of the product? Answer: 0.873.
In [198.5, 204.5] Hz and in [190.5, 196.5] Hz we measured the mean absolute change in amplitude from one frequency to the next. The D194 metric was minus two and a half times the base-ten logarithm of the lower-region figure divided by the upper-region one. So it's 1.41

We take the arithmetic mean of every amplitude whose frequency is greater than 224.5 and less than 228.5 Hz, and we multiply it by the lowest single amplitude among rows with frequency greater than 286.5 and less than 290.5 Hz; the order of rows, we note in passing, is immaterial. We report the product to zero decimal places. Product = 7396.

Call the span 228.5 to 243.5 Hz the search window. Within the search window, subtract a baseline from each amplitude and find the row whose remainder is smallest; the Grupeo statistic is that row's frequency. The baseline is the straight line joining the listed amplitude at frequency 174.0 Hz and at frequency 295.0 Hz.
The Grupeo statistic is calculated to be 232.0 Hz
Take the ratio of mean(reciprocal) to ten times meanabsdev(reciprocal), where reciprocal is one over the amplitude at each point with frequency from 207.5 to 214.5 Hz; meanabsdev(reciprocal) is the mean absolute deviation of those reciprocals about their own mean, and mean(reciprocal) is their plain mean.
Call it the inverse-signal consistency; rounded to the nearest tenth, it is 3.5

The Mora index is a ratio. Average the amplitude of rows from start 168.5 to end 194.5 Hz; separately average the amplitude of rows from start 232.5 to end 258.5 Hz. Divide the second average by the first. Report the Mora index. 0.89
